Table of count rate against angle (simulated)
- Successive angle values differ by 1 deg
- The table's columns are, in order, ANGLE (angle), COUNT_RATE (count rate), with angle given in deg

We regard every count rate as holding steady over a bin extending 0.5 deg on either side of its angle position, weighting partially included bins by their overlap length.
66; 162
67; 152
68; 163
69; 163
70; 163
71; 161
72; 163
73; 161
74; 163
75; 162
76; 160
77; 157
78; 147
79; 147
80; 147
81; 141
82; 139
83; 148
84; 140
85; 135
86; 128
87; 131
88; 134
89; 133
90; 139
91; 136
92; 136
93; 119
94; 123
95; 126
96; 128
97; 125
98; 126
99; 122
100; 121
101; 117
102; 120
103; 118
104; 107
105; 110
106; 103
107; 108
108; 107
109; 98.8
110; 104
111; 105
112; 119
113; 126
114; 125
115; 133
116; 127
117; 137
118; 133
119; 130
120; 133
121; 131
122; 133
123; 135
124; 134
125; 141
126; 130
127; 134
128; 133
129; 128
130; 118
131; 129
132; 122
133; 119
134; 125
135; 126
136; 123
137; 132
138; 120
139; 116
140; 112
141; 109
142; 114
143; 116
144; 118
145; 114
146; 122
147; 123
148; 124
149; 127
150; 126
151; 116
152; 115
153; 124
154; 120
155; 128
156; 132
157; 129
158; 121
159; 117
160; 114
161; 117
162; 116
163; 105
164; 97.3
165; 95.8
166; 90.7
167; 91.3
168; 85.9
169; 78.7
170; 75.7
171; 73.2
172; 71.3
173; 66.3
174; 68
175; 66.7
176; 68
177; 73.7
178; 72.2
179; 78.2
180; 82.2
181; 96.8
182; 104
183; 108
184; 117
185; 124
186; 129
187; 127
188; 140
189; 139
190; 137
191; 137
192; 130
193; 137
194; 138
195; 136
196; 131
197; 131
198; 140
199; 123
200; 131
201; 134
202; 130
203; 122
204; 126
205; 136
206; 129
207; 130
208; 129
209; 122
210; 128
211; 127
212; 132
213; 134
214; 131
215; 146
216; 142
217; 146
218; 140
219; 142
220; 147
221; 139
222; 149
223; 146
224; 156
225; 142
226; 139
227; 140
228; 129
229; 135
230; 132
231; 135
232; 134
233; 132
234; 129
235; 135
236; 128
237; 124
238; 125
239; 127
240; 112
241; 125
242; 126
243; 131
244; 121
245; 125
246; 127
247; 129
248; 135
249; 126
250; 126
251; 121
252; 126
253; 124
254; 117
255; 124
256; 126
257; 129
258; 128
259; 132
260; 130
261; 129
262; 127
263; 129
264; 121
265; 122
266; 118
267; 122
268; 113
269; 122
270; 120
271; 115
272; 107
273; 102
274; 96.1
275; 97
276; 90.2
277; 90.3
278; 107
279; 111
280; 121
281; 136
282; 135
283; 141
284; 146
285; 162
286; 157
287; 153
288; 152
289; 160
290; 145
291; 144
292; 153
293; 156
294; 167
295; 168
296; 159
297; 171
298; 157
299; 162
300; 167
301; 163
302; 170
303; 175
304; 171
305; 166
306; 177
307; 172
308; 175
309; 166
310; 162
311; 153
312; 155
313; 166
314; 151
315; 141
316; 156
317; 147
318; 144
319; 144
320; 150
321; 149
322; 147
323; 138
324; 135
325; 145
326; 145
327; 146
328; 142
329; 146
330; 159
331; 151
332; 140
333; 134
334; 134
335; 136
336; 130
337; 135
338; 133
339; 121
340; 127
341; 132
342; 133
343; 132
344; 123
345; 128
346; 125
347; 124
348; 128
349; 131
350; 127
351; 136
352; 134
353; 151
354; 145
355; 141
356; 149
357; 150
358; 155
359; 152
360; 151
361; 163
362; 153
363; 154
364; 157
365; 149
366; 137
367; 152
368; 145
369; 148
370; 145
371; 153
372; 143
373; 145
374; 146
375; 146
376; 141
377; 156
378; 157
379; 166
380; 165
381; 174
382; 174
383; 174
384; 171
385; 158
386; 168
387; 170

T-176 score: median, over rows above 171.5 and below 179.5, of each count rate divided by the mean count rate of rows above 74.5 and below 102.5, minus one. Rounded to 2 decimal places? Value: -0.49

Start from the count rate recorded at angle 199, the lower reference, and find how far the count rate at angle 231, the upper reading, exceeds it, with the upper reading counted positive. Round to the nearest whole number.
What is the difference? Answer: 12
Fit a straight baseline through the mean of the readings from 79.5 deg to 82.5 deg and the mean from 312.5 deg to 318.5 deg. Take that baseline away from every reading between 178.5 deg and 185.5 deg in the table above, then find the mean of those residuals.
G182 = -45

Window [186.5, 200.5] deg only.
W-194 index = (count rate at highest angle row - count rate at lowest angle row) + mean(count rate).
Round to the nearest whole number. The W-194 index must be 138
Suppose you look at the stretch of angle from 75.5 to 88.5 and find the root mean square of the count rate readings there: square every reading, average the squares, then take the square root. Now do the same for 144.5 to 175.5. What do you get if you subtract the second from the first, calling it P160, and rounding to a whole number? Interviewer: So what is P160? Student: 36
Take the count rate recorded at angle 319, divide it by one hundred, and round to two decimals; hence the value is 1.44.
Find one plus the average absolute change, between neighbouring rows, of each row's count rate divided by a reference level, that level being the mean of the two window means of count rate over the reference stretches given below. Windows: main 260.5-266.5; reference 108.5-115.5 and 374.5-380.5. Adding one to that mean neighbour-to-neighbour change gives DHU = 1.025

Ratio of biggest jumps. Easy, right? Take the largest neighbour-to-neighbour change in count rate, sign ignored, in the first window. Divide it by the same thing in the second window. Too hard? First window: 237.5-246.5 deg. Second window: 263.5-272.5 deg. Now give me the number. 1.67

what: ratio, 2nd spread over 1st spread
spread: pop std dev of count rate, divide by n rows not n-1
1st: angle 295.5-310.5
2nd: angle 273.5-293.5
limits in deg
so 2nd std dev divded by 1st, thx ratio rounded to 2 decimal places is 4.15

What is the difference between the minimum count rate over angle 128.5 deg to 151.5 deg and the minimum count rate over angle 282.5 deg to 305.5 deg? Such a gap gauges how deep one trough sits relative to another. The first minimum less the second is -32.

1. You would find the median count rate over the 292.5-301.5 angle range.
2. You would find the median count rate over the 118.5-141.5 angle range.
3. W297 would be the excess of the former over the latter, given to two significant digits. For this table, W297 34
